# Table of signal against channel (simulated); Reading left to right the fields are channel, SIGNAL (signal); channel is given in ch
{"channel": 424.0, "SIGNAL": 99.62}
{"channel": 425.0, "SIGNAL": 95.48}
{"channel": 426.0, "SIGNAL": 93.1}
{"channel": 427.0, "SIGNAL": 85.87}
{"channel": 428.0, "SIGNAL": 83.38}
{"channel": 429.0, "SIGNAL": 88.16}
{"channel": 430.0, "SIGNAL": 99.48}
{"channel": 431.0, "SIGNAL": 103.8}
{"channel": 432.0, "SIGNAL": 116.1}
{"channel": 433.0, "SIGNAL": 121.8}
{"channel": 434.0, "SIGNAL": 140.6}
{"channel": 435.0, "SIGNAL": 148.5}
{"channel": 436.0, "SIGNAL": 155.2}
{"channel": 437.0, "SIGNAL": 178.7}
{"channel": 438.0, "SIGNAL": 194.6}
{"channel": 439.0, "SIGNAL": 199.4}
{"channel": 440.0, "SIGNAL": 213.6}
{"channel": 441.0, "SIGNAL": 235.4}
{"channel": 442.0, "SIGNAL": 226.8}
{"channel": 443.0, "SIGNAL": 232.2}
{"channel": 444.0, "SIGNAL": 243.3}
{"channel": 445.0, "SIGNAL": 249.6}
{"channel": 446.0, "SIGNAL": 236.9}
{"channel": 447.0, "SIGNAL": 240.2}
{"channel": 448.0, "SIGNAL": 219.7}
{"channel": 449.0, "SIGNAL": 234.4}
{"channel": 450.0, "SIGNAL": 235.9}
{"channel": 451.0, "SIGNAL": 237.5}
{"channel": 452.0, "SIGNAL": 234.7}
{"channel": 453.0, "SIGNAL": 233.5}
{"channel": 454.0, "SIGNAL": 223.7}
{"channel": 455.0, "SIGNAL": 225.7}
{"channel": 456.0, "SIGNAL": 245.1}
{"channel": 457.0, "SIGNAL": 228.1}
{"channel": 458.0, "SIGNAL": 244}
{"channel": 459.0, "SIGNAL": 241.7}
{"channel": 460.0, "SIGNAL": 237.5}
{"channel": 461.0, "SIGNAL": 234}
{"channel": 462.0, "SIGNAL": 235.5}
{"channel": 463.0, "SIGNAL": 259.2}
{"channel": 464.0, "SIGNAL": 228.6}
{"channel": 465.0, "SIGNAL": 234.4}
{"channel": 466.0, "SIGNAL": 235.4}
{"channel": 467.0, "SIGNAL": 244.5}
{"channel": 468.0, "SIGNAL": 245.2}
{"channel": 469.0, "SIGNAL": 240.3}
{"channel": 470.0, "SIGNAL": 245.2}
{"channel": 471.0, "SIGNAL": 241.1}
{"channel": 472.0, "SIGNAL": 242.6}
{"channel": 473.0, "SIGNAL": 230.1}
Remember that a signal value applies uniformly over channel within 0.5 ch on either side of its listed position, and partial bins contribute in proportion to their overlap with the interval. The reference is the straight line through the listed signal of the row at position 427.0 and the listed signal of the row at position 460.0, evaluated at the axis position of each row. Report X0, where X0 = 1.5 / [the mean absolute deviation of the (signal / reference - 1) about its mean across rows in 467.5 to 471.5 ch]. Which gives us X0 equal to 99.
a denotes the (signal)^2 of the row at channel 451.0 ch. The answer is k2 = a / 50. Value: 1128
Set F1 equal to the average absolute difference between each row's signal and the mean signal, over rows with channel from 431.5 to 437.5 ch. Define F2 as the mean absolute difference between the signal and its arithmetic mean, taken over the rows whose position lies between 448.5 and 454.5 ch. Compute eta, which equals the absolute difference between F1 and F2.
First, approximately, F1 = 17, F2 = 3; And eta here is 14.1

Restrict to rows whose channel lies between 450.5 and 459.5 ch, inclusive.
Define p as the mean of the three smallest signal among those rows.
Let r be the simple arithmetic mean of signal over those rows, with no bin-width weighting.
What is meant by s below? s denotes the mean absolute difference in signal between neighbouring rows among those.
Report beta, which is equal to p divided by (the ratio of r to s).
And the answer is 8.5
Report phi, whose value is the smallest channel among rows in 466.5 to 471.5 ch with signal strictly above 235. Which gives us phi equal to 467.0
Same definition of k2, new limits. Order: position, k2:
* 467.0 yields 1196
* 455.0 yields 1019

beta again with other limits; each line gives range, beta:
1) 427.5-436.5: 6.9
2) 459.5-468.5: 9.2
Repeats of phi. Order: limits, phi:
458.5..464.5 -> 459.0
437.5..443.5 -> 441.0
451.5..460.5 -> 456.0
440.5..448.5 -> 441.0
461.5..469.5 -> 462.0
